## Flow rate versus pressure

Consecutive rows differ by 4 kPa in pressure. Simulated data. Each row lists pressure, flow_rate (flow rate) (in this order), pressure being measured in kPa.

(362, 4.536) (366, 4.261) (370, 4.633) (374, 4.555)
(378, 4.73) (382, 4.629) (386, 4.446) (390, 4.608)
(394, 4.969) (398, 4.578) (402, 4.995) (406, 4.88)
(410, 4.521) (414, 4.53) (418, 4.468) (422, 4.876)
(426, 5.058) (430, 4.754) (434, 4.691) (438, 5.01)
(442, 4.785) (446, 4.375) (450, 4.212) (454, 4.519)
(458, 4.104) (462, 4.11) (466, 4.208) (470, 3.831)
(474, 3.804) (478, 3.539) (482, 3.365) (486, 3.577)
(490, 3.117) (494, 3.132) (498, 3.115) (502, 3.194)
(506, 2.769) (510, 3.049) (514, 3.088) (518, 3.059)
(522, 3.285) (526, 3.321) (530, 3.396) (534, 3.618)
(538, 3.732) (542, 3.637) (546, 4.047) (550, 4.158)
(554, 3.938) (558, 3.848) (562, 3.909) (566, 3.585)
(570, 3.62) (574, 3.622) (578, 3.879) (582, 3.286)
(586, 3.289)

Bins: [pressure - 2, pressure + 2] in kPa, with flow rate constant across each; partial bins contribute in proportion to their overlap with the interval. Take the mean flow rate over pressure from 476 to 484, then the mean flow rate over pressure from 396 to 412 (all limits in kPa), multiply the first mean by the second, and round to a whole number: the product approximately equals 16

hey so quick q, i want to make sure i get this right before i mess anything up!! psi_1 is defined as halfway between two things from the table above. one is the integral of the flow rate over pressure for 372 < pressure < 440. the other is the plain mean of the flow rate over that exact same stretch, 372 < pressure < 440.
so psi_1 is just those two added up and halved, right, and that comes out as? 163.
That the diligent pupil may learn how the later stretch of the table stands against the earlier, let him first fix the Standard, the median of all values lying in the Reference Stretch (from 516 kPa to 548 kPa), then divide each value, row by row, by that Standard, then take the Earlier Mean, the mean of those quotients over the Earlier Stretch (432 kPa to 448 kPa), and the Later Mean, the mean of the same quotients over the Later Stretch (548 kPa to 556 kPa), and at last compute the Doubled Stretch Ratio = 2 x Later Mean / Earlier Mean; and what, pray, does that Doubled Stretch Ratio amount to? 1.7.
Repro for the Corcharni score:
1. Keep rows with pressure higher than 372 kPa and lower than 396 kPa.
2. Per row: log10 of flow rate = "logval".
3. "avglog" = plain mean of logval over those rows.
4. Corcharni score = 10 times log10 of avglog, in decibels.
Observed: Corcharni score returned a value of -1.8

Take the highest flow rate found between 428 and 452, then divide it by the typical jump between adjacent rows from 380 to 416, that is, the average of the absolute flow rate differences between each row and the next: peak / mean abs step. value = 20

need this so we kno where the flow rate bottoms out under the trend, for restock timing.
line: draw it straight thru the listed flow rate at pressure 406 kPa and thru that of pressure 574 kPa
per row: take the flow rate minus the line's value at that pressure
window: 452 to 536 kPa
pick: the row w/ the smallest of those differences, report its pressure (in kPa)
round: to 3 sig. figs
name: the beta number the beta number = 506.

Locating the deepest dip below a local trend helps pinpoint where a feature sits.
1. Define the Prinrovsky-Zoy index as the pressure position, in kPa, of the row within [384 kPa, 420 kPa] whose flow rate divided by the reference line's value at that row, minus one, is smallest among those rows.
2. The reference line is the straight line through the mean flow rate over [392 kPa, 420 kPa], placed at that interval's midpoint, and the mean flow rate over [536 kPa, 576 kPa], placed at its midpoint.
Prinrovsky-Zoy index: 386 kPa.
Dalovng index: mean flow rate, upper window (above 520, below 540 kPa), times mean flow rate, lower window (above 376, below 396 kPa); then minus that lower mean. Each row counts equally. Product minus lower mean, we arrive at 11.6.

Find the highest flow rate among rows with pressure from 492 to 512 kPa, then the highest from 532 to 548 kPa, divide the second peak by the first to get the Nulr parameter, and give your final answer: 1.3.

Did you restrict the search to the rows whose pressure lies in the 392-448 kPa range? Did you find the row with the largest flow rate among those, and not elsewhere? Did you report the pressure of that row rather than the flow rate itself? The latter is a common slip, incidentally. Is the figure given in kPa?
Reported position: 426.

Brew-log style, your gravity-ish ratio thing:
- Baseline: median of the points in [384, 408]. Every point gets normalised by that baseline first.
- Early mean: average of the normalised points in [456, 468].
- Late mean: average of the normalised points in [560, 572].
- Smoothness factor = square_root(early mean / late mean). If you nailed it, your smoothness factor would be 1.06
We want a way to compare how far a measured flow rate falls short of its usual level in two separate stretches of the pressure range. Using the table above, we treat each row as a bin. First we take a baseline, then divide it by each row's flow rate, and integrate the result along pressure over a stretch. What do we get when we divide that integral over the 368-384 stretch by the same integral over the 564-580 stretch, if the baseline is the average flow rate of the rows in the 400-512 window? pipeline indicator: 0.79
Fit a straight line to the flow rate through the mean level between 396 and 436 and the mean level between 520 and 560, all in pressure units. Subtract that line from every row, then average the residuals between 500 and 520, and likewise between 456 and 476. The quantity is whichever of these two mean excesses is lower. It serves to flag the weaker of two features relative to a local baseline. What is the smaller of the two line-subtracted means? -0.92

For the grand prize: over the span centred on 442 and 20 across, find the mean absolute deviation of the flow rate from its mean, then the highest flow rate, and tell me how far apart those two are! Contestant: 4.75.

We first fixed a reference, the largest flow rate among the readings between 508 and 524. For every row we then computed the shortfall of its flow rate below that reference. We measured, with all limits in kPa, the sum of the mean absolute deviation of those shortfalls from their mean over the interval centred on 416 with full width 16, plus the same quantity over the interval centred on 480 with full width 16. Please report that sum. 0.26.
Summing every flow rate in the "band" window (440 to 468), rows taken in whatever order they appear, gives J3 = 30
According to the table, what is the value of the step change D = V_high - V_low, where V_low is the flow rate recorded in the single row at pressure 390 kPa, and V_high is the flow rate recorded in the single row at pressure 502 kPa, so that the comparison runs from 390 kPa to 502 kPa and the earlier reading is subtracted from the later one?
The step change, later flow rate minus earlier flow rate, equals -1.4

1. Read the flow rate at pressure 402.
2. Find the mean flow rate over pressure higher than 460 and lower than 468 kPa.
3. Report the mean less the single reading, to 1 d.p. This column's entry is -0.8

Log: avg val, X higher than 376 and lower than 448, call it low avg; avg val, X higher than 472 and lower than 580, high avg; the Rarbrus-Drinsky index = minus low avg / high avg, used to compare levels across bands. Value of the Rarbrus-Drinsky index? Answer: -1.35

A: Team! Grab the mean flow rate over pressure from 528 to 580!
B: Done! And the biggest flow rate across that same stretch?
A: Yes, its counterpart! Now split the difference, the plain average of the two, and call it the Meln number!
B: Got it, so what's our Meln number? 4.0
